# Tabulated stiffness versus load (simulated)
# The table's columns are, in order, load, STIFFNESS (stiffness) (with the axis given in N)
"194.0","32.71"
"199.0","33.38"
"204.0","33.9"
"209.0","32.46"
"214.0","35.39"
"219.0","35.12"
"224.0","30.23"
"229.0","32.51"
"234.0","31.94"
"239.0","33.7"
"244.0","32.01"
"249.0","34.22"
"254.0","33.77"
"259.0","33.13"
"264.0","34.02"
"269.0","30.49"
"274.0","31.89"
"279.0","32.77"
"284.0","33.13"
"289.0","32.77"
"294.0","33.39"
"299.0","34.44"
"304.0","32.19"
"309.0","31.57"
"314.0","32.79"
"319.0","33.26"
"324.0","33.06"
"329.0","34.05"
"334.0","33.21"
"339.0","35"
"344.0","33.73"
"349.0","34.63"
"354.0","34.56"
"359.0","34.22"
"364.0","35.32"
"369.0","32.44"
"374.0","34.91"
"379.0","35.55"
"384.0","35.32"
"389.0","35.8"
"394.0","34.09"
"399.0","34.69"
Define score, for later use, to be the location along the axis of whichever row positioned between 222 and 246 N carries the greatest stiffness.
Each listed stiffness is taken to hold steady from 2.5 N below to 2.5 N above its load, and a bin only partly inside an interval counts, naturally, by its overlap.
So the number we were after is 239.0 N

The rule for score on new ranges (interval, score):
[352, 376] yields 364.0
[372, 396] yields 389.0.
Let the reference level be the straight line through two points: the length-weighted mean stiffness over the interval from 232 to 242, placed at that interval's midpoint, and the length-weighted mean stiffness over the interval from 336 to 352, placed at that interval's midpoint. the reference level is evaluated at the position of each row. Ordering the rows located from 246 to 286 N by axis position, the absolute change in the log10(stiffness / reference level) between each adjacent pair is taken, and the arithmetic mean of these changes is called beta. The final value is 0.015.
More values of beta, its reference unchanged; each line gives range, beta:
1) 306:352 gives 0.012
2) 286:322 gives 0.013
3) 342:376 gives 0.017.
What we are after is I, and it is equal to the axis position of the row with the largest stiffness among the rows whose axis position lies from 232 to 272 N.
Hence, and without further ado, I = 249.0 N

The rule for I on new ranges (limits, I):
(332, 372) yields 364.0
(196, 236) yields 214.0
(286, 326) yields 299.0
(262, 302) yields 299.0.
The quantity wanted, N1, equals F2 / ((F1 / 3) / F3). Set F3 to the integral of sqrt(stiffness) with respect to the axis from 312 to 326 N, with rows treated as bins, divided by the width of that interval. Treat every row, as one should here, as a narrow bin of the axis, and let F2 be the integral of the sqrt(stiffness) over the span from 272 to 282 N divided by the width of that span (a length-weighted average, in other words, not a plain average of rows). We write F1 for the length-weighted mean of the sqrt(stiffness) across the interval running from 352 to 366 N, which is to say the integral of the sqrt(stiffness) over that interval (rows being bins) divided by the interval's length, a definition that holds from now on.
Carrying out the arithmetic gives 16.7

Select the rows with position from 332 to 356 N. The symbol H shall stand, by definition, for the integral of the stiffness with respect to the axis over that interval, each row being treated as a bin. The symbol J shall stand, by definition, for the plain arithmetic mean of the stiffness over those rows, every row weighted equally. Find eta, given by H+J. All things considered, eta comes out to 856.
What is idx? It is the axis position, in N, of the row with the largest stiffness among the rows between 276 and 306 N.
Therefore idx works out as 299.0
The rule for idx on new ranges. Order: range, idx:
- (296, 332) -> 299.0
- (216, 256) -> 219.0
